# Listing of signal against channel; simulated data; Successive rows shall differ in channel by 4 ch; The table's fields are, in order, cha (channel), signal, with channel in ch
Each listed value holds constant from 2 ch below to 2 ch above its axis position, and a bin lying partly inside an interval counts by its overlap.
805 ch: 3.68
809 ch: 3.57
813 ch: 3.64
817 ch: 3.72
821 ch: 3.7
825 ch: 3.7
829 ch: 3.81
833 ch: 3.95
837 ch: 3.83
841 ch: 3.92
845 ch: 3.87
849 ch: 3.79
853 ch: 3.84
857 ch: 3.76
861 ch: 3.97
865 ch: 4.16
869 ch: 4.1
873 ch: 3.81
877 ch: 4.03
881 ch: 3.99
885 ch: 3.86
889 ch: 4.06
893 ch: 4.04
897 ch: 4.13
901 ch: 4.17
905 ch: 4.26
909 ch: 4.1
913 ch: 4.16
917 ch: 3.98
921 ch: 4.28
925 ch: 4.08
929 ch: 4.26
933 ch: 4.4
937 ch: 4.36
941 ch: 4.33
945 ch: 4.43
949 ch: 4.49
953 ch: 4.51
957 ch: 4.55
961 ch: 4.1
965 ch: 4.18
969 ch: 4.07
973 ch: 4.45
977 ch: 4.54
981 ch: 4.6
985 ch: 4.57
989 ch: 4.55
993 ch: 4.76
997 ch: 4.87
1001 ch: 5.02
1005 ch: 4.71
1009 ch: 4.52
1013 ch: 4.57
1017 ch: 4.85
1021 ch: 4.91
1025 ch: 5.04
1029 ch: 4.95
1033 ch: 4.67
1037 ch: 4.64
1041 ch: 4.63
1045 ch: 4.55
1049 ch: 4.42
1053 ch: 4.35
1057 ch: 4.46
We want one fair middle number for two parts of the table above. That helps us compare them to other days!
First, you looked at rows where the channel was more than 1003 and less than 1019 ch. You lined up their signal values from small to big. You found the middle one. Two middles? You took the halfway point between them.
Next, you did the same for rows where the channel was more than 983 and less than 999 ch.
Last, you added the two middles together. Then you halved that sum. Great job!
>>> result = 4.7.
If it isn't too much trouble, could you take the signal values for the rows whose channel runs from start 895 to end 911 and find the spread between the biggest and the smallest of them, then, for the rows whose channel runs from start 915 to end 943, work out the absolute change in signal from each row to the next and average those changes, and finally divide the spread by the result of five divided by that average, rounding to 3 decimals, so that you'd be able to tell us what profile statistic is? 0.005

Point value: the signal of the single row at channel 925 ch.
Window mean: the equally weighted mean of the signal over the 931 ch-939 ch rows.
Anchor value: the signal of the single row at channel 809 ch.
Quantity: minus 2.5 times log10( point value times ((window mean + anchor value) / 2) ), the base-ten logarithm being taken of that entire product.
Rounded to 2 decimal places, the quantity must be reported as -3.02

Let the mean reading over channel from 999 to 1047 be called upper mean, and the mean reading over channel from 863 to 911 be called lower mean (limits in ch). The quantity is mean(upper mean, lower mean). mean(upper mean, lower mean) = 4.41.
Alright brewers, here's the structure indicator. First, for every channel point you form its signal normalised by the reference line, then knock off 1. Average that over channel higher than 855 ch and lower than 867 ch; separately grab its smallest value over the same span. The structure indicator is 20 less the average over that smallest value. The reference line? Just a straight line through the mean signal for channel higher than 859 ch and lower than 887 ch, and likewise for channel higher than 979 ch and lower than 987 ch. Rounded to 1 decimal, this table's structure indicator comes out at 20.3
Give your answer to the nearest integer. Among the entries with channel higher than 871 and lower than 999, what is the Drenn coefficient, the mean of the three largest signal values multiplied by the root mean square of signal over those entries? 20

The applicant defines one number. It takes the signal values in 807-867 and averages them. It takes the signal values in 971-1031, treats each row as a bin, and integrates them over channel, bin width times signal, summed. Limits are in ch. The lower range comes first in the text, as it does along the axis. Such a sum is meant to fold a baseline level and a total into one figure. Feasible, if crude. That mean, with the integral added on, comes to 287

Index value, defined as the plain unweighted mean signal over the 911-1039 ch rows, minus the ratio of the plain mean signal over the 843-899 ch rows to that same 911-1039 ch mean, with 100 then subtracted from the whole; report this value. -96.36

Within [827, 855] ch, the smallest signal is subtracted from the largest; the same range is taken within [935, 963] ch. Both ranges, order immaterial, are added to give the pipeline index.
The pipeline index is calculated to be 0.61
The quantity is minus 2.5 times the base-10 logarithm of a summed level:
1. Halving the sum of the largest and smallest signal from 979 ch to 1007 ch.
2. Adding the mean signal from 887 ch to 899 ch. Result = -2.37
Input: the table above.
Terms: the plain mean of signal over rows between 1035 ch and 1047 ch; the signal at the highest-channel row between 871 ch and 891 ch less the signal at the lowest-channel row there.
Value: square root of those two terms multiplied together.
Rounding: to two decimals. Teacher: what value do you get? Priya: 1.07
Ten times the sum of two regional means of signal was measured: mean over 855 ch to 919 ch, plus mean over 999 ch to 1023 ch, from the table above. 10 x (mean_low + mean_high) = 88.0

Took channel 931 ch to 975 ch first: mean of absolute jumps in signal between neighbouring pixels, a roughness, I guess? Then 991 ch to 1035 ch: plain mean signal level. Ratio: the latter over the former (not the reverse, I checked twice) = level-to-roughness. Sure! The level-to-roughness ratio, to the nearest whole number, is 37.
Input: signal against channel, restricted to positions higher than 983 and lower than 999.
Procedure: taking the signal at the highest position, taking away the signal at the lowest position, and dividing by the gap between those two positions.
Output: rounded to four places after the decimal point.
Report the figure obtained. 0.0250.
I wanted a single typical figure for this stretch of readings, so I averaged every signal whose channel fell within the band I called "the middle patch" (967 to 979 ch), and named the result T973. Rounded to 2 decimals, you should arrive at 4.35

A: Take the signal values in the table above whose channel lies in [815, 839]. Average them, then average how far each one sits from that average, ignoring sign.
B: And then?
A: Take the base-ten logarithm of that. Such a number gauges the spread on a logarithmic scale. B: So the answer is -1.11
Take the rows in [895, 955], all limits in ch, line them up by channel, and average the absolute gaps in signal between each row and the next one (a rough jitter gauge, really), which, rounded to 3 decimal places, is 0.114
